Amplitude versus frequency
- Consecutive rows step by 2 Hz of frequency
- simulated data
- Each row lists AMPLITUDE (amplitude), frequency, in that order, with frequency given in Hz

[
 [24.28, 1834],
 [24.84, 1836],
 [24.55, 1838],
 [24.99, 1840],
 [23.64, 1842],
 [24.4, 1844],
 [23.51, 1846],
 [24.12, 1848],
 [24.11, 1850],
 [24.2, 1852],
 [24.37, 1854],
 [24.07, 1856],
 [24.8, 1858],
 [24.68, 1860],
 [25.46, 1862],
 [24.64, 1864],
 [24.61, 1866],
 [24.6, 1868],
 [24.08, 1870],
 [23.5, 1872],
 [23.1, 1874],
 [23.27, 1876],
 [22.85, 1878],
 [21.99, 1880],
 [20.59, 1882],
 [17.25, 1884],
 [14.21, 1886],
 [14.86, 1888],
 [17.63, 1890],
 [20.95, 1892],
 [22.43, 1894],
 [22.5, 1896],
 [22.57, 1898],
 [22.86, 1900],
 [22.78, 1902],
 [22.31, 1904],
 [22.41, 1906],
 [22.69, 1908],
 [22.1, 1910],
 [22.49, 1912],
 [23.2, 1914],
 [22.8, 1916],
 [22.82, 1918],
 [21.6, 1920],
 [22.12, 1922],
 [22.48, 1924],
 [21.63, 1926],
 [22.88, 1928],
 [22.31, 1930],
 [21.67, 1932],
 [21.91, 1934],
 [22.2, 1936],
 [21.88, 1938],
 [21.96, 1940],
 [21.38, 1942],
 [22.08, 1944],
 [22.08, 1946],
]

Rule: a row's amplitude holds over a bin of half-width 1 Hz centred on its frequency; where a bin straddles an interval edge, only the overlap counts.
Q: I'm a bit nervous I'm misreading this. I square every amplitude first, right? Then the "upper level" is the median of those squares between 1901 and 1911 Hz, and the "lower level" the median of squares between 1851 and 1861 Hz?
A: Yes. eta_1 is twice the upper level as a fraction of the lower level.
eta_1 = 1.7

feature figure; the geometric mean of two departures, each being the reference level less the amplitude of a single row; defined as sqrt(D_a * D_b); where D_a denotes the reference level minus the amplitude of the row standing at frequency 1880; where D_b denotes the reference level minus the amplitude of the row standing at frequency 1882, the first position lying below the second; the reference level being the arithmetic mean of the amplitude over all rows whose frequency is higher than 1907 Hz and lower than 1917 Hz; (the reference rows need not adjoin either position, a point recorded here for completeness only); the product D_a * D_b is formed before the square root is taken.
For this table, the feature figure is 1.2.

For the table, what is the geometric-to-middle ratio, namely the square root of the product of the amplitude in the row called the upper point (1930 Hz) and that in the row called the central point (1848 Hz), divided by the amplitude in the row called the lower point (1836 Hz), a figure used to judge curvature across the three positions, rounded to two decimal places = 0.93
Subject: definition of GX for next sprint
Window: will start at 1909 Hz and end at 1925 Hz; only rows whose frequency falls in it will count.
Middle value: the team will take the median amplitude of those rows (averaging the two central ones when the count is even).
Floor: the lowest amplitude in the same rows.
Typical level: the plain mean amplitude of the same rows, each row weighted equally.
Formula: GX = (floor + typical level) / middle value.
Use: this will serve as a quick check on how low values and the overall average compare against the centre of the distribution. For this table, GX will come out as 1.96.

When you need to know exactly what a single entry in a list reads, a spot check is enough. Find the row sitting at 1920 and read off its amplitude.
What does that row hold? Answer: 21.6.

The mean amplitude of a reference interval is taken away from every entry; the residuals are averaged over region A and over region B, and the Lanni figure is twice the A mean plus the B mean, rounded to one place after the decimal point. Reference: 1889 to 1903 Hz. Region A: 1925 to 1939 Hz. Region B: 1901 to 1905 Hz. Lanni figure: 1.7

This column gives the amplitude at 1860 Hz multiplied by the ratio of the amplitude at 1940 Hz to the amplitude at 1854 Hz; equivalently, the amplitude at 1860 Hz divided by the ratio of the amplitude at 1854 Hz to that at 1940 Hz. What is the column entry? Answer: 22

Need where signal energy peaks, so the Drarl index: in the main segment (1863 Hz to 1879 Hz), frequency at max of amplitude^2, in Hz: 1864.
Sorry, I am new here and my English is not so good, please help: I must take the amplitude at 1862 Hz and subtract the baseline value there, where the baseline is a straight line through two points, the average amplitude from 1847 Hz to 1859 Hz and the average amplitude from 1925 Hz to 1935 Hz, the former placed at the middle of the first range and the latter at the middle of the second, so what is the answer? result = 1.4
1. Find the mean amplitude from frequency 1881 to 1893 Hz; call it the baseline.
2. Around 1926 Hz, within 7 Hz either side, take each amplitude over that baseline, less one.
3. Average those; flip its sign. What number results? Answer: -0.3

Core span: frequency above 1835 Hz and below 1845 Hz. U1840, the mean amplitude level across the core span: 24.5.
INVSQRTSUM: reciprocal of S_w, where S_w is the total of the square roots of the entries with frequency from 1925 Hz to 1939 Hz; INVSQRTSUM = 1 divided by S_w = 0.0304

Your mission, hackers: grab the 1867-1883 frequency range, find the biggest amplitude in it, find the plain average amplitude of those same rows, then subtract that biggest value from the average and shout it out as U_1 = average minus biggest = -1.6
